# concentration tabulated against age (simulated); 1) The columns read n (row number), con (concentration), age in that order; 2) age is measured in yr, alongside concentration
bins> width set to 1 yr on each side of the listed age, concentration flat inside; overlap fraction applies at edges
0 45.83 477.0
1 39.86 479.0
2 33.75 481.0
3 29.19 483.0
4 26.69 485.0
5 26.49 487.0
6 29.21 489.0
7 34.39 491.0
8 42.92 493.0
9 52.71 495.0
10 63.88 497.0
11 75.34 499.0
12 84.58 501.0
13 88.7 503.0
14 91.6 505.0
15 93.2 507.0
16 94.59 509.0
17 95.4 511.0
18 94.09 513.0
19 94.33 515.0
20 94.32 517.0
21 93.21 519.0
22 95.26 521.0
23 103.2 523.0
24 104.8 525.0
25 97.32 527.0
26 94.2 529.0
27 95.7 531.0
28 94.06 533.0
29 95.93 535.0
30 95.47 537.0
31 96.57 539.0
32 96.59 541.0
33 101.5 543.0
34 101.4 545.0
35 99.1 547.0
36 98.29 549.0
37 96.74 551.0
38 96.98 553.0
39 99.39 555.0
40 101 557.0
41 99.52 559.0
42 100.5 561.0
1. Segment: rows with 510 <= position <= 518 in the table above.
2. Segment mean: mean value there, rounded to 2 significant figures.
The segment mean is 95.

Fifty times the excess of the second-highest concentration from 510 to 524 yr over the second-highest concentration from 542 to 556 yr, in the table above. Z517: -300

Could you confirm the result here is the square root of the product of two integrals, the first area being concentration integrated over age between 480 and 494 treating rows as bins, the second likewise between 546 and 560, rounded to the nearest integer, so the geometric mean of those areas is 784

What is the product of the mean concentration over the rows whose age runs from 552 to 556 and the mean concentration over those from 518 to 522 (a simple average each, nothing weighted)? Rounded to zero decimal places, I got 9252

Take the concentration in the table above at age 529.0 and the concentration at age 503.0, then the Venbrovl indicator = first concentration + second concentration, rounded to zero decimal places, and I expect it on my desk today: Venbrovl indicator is 183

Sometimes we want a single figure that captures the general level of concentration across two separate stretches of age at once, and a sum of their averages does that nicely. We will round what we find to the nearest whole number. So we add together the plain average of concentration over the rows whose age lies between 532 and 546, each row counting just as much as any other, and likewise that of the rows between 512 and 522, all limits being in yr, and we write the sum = 192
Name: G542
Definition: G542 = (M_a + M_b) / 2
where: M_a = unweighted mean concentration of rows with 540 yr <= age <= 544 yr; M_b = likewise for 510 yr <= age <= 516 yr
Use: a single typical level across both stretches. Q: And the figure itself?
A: 97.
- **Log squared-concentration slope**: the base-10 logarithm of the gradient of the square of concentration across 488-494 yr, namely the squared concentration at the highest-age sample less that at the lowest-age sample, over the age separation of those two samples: 2.4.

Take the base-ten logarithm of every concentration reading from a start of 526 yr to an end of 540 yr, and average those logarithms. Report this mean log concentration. 1.98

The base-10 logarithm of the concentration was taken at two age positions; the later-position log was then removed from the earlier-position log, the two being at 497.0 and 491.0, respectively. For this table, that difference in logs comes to -0.27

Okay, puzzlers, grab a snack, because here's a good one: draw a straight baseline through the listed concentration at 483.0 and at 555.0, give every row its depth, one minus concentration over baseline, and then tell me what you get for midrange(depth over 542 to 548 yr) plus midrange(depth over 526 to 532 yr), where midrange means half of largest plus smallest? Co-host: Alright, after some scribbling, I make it -0.42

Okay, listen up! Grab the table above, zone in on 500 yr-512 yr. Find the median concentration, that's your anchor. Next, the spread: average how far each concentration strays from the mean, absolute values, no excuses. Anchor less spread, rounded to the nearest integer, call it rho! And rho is 89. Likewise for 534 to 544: 95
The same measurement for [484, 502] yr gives 25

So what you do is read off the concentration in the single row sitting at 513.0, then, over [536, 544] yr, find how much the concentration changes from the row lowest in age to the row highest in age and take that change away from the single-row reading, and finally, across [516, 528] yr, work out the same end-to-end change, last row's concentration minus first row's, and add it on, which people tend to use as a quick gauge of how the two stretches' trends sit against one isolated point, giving 91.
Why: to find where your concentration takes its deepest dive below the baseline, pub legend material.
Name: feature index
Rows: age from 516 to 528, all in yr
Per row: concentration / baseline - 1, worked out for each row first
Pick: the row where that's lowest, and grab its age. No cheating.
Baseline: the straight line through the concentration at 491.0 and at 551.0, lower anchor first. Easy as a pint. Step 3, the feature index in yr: 527.0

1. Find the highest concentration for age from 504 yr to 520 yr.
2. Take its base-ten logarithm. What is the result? 1.980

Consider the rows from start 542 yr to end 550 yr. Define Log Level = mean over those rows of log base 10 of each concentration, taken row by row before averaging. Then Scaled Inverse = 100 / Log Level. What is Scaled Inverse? 50.0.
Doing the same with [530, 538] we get 50.5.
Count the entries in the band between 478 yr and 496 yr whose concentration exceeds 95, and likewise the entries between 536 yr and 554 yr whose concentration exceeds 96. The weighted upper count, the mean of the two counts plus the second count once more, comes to 12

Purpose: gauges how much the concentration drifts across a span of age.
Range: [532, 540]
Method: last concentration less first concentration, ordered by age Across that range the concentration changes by 3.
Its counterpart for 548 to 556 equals 1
